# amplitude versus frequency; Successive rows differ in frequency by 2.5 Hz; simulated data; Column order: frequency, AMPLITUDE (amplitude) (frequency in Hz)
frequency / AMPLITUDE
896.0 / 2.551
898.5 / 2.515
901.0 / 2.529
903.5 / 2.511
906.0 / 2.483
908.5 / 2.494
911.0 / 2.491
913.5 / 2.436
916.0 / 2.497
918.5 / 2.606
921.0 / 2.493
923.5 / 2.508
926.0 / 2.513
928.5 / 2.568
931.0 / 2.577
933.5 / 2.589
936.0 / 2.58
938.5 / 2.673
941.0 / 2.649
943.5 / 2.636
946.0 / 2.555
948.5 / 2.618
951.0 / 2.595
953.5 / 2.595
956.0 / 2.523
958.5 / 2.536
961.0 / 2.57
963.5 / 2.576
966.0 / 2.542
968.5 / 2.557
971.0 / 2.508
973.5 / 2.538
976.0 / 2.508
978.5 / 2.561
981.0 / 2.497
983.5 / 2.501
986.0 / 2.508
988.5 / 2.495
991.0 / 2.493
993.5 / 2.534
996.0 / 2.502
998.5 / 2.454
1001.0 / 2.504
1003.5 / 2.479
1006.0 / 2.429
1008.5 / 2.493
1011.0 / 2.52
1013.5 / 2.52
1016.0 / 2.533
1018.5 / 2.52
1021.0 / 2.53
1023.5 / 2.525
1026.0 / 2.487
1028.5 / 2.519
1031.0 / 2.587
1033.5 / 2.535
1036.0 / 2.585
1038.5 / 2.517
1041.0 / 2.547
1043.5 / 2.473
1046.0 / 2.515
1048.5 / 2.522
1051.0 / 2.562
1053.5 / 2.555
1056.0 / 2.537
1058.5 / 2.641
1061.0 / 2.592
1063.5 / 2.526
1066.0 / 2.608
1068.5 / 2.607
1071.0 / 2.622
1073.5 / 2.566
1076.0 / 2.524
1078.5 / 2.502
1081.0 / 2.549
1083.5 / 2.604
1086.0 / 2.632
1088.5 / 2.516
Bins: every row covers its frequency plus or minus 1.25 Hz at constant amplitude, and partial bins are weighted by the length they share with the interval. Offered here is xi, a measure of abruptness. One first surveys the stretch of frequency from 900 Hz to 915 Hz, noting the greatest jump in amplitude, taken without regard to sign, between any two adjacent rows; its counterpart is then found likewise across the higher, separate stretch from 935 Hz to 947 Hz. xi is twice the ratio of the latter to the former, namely 3.4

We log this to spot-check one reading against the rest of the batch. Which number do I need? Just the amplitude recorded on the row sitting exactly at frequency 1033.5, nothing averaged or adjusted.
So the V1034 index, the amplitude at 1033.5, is 2.535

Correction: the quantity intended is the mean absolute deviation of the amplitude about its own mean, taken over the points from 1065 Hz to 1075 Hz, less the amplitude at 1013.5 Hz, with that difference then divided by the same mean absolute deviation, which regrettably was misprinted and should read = -144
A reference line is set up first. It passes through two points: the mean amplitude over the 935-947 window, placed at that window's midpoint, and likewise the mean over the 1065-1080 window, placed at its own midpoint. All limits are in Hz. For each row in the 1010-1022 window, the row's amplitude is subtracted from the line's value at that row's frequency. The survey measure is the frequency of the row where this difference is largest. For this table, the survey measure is 1011.0 Hz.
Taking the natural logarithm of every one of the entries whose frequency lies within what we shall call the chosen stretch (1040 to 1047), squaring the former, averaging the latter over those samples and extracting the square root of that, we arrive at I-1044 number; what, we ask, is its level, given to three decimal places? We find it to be 0.921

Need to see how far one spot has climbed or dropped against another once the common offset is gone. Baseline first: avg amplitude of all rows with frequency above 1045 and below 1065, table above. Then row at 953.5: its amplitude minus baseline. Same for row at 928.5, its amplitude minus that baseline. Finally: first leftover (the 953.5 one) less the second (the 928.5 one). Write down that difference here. 0.027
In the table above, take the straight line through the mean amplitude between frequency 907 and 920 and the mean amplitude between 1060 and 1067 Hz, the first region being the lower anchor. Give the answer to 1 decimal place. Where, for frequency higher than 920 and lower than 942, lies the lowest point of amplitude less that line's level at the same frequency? 921.0 Hz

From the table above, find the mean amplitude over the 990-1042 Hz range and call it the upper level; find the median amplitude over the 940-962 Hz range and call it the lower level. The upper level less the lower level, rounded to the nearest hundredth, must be -0.08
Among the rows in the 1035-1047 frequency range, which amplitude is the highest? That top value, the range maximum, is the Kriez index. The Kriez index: 2.585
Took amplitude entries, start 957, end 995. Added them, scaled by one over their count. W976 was 2.53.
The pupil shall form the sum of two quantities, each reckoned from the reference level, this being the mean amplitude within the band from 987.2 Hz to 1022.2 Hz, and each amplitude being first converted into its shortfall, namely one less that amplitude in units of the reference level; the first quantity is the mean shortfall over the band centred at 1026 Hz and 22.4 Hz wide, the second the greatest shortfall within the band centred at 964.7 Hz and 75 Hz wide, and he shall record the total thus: 0.0045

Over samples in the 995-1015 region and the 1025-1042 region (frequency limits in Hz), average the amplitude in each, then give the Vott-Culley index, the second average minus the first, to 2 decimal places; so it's 0.05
